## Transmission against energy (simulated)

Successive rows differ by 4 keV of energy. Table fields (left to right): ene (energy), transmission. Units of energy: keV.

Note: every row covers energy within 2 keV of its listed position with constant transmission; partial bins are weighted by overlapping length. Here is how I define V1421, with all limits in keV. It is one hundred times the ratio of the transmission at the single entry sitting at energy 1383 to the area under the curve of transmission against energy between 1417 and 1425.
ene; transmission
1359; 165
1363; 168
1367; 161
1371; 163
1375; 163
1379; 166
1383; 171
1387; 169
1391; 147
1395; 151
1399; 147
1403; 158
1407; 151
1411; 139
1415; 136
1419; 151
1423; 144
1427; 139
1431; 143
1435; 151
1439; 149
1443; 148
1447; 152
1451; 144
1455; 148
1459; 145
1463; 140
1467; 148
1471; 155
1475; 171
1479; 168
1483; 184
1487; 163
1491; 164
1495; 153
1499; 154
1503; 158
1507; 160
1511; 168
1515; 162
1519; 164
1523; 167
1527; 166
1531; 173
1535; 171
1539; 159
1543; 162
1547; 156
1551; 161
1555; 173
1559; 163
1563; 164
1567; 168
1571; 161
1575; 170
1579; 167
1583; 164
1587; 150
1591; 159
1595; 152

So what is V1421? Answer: 14.5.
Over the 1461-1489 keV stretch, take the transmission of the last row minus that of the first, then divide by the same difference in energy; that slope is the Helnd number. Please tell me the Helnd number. 1.0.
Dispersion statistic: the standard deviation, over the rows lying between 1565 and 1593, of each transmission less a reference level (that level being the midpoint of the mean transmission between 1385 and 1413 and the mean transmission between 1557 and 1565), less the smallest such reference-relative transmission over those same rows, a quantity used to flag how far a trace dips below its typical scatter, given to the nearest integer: 14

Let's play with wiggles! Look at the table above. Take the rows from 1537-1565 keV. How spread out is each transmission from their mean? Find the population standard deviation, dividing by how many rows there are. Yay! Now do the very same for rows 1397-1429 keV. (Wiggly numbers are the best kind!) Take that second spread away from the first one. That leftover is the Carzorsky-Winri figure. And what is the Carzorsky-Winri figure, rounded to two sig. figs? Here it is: -2.1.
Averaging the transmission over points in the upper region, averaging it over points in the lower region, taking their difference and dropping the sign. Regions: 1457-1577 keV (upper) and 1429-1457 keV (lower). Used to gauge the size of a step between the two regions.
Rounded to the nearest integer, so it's 15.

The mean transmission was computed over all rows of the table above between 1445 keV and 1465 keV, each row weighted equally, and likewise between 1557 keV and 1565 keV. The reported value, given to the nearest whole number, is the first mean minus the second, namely -18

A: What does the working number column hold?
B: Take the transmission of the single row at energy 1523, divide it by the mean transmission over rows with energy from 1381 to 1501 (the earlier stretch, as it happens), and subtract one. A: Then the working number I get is 0.09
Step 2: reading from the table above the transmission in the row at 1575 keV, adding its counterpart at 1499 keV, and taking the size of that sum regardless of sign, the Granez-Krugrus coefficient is 324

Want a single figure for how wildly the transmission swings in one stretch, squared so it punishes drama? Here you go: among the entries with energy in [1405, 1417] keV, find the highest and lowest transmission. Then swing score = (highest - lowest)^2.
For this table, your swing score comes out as 225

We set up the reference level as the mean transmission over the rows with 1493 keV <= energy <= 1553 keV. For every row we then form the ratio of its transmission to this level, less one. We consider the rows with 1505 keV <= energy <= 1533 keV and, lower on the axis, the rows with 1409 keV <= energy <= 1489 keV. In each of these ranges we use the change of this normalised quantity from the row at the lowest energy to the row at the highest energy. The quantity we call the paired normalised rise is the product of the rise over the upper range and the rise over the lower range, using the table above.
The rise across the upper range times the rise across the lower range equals 0.012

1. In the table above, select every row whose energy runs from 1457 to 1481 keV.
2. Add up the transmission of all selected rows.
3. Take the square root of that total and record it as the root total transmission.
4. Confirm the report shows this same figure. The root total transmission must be 30.4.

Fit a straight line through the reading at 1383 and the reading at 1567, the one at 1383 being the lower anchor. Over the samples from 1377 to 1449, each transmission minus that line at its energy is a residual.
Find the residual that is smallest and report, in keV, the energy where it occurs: 1415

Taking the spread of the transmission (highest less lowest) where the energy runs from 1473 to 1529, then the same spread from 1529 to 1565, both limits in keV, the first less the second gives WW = 14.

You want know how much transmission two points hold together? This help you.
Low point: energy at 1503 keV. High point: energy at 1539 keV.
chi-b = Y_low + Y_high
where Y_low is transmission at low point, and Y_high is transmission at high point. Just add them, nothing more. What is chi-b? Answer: 317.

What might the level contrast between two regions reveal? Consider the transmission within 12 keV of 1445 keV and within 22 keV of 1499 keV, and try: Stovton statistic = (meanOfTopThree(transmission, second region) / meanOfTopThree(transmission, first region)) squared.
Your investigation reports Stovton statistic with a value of 1.32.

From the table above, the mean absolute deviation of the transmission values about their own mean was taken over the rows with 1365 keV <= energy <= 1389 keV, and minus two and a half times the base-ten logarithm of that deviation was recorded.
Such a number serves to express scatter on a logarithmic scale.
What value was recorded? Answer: -1.3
